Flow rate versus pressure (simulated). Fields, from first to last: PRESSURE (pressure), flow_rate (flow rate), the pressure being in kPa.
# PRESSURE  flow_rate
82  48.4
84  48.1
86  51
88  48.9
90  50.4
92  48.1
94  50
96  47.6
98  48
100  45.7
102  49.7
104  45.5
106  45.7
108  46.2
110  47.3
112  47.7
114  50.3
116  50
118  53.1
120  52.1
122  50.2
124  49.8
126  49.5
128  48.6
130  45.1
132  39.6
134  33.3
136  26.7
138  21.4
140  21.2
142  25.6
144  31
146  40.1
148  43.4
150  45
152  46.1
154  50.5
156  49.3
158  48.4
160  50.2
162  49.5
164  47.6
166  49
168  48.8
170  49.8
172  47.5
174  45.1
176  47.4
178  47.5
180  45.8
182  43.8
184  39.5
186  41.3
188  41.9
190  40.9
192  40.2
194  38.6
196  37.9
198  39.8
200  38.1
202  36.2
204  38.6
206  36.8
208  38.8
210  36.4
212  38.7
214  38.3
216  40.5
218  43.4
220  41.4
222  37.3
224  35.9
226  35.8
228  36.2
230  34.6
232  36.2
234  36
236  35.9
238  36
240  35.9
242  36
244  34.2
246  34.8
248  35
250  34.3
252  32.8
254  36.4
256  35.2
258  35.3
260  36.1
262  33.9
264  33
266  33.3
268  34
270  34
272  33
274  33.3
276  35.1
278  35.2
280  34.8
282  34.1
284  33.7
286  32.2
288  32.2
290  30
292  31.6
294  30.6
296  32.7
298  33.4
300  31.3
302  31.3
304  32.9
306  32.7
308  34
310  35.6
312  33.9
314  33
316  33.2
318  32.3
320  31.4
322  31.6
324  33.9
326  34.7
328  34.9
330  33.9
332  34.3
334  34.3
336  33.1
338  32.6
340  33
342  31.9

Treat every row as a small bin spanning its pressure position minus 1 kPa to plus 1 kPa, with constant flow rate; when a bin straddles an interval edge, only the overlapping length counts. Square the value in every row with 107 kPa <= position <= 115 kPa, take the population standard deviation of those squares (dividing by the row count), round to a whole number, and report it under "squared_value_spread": 146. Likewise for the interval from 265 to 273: 29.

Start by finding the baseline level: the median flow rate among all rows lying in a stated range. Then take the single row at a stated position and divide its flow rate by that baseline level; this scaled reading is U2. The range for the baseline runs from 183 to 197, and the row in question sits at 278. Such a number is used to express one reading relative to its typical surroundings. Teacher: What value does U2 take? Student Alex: 0.88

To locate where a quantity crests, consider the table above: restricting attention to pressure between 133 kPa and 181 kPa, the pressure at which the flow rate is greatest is 154 kPa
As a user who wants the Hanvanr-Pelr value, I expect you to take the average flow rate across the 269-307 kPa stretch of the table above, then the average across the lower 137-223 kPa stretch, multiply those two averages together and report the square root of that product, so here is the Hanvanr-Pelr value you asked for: 37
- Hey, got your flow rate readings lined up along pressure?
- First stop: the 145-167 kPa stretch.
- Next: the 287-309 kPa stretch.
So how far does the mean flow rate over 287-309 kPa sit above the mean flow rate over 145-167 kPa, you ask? -15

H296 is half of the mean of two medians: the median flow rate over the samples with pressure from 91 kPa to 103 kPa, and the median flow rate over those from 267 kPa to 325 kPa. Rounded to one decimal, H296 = 20.3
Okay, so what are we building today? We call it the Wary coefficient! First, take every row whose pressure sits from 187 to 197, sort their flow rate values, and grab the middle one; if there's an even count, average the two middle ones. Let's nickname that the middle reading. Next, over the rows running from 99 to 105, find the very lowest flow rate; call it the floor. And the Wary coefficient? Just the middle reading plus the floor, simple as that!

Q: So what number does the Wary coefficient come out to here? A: 86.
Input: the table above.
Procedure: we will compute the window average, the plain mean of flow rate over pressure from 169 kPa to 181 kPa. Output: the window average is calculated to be 47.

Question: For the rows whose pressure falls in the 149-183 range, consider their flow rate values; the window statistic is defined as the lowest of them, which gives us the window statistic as 43.8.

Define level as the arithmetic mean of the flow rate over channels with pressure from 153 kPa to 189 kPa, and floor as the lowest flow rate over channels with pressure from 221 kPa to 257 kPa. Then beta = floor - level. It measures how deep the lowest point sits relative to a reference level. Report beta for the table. -14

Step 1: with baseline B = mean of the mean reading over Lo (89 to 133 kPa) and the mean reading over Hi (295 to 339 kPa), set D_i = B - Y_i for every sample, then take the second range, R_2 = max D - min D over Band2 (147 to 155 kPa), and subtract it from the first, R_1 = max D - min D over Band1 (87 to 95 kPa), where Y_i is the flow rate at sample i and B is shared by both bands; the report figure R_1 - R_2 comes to -4.8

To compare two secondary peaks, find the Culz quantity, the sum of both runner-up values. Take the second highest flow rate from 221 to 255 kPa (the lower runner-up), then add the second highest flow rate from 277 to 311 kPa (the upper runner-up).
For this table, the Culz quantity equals 72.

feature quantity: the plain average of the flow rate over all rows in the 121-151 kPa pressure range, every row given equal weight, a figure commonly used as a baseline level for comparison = 38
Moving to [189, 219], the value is 39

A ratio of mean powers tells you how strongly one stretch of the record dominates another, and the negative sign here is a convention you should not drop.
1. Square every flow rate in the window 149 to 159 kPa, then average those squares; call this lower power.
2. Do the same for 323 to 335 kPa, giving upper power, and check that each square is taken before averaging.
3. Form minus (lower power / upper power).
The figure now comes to -1.95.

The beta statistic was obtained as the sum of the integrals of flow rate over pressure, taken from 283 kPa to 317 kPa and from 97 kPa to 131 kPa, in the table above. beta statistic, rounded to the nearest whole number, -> 2758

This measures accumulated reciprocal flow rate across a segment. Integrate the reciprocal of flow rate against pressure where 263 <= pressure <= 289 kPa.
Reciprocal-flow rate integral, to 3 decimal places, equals 0.772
